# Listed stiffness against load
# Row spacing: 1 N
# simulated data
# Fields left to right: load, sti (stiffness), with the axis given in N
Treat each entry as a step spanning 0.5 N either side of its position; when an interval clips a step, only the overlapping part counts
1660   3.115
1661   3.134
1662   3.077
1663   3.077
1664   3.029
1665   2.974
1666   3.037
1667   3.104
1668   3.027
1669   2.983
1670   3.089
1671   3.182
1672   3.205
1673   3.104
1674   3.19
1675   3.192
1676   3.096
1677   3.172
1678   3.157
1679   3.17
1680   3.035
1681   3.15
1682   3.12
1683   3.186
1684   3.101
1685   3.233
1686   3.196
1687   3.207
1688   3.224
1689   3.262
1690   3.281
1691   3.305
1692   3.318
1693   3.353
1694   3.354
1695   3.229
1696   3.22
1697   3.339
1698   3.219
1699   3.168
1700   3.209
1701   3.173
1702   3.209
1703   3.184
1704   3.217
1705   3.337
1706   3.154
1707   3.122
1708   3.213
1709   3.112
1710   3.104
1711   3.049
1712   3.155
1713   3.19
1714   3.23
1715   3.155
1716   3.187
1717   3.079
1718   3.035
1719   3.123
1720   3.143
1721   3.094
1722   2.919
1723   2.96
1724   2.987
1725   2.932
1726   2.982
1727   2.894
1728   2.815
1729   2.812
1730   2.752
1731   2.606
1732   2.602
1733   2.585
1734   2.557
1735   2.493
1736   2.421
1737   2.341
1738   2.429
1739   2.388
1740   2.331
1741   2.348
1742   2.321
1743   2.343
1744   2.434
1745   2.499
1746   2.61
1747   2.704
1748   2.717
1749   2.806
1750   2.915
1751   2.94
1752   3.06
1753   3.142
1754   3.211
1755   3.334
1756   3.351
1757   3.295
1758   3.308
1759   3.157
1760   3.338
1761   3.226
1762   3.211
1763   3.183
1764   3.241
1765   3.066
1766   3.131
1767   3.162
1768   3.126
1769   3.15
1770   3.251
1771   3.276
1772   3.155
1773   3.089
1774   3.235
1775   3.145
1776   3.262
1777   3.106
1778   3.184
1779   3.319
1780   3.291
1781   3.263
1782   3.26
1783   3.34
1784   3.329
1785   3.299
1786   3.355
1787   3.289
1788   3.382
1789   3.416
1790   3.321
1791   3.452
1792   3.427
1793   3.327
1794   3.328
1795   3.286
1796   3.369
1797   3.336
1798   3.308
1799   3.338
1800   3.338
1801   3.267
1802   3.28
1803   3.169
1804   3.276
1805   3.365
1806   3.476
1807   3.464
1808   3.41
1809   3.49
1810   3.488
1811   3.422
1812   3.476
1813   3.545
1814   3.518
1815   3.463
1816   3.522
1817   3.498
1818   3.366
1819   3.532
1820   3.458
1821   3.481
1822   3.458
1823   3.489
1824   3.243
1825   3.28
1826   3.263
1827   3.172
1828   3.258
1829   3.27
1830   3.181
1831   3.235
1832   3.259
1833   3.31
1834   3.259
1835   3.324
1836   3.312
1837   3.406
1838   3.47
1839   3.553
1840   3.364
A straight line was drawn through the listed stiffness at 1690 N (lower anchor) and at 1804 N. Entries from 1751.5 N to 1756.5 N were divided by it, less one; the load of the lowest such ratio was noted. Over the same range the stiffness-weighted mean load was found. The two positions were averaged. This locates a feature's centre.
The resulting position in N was 1753.0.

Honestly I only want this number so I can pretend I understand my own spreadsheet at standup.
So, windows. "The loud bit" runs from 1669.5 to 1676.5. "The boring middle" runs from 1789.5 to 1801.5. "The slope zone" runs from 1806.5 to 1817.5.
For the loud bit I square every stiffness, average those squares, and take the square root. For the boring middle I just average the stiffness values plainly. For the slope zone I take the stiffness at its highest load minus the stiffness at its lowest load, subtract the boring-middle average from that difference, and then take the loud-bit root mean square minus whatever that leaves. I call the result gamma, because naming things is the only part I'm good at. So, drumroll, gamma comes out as 6.46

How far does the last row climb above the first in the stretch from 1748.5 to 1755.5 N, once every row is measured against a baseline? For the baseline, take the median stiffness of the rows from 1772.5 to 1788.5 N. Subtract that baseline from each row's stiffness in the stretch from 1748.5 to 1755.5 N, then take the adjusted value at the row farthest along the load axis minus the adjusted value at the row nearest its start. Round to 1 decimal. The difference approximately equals 0.5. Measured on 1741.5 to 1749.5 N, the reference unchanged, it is 0.5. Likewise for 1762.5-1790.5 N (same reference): 0.1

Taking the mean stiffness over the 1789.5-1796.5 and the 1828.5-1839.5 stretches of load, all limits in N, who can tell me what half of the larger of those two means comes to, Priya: 1.68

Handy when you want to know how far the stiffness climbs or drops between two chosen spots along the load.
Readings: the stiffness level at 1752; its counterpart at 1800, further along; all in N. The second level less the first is 0.3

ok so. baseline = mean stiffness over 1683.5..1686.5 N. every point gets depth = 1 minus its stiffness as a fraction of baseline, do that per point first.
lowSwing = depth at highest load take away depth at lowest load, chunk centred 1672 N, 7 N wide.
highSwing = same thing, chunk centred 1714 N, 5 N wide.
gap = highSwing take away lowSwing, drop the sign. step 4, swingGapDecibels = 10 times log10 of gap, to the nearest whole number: -13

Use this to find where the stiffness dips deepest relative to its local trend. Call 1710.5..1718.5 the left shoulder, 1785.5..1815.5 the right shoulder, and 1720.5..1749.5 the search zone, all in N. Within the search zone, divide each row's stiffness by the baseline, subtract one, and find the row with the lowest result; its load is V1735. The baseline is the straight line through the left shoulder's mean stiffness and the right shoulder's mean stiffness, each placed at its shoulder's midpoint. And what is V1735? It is 1742 N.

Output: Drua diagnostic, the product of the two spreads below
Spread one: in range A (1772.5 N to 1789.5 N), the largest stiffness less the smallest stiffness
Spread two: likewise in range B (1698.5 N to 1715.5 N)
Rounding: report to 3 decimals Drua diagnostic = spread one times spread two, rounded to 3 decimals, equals 0.094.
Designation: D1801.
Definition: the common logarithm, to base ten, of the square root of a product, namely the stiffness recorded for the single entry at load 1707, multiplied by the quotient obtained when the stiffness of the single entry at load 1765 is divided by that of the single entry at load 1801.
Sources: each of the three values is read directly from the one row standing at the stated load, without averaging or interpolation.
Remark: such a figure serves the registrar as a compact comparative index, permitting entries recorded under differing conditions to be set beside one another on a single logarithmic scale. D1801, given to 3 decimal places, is 0.233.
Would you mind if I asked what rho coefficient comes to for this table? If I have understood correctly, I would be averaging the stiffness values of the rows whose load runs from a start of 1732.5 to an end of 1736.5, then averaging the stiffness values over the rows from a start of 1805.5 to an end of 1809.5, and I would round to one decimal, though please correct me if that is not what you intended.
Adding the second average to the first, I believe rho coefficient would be 6.0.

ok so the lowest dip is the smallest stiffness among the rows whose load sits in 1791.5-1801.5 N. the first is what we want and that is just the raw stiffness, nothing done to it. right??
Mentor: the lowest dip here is 3.267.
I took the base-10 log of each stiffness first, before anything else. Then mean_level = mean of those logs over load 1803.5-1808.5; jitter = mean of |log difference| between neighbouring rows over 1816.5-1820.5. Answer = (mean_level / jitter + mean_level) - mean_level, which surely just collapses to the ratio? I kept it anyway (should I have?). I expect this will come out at 34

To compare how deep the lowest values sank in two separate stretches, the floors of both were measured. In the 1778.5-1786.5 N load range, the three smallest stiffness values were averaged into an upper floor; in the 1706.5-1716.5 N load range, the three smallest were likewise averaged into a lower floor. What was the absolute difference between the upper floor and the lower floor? 0.18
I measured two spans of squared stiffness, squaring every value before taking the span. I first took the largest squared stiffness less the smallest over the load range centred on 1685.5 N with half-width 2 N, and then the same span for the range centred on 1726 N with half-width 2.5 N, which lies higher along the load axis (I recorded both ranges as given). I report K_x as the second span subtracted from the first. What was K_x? -0.16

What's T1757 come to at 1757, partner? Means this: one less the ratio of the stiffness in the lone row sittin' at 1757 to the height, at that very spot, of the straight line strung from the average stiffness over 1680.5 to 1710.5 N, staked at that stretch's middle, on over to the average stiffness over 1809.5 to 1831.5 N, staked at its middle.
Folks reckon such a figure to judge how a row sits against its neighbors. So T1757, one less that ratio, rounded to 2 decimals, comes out 0.00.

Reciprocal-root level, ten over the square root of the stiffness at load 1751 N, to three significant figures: 5.83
